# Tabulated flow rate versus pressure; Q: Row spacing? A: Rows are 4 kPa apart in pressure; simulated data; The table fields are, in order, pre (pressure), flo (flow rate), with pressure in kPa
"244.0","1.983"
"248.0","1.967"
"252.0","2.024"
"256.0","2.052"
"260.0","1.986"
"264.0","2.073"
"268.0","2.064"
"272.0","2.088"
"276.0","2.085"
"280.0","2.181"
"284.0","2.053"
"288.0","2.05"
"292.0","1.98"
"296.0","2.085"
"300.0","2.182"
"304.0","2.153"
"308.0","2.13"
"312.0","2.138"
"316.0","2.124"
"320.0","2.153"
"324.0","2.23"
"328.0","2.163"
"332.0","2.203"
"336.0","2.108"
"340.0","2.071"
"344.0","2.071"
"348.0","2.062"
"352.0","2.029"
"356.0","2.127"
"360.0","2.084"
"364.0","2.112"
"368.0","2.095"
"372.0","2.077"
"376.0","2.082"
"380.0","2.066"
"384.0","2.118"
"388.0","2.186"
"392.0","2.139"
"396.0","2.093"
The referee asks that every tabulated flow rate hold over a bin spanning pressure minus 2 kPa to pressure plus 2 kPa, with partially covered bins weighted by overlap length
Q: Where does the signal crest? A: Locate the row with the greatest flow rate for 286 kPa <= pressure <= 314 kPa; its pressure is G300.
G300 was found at 300.0 kPa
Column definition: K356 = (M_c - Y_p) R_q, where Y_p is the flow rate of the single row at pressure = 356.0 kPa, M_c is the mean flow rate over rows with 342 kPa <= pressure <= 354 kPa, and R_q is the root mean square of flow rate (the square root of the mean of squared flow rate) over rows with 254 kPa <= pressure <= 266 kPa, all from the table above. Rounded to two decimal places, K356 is -0.15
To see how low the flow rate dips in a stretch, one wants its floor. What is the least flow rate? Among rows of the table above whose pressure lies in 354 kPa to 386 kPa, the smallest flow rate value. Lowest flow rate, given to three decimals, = 2.066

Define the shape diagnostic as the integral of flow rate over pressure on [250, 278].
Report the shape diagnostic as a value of 57.5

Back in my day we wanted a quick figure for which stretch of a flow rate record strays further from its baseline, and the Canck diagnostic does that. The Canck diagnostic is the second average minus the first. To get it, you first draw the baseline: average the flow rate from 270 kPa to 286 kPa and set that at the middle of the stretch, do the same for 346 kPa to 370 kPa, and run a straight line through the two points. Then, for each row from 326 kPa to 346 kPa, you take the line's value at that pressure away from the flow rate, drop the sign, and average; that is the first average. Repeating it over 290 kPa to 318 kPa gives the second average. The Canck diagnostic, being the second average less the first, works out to 0.007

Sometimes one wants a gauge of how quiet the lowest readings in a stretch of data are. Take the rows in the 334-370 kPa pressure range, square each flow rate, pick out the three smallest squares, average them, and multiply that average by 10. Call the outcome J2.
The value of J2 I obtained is 42.2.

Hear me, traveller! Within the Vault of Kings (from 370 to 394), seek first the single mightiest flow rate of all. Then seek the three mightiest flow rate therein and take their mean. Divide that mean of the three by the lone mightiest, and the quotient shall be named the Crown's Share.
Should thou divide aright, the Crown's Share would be 0.982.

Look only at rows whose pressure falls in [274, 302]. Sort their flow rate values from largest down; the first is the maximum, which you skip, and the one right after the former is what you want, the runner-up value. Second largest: 2.181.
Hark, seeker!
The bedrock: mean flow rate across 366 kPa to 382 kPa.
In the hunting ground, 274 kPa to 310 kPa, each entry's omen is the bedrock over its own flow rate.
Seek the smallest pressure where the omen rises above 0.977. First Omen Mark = 276.0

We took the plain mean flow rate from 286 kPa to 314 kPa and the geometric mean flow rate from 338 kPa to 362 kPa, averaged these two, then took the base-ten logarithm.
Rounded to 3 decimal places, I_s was 0.320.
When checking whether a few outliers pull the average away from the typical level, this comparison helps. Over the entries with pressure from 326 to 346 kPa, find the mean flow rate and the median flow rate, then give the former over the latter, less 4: -2.993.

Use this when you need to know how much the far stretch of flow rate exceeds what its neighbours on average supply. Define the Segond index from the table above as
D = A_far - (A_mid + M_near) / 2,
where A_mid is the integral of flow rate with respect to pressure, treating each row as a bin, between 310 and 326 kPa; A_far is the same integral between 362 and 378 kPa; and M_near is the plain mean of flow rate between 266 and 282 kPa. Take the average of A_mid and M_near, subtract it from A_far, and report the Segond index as 15.1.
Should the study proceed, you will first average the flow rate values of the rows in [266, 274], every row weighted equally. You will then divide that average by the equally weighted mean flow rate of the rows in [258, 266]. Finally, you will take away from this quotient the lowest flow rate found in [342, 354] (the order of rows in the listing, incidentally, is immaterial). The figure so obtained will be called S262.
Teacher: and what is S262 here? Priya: -1.01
